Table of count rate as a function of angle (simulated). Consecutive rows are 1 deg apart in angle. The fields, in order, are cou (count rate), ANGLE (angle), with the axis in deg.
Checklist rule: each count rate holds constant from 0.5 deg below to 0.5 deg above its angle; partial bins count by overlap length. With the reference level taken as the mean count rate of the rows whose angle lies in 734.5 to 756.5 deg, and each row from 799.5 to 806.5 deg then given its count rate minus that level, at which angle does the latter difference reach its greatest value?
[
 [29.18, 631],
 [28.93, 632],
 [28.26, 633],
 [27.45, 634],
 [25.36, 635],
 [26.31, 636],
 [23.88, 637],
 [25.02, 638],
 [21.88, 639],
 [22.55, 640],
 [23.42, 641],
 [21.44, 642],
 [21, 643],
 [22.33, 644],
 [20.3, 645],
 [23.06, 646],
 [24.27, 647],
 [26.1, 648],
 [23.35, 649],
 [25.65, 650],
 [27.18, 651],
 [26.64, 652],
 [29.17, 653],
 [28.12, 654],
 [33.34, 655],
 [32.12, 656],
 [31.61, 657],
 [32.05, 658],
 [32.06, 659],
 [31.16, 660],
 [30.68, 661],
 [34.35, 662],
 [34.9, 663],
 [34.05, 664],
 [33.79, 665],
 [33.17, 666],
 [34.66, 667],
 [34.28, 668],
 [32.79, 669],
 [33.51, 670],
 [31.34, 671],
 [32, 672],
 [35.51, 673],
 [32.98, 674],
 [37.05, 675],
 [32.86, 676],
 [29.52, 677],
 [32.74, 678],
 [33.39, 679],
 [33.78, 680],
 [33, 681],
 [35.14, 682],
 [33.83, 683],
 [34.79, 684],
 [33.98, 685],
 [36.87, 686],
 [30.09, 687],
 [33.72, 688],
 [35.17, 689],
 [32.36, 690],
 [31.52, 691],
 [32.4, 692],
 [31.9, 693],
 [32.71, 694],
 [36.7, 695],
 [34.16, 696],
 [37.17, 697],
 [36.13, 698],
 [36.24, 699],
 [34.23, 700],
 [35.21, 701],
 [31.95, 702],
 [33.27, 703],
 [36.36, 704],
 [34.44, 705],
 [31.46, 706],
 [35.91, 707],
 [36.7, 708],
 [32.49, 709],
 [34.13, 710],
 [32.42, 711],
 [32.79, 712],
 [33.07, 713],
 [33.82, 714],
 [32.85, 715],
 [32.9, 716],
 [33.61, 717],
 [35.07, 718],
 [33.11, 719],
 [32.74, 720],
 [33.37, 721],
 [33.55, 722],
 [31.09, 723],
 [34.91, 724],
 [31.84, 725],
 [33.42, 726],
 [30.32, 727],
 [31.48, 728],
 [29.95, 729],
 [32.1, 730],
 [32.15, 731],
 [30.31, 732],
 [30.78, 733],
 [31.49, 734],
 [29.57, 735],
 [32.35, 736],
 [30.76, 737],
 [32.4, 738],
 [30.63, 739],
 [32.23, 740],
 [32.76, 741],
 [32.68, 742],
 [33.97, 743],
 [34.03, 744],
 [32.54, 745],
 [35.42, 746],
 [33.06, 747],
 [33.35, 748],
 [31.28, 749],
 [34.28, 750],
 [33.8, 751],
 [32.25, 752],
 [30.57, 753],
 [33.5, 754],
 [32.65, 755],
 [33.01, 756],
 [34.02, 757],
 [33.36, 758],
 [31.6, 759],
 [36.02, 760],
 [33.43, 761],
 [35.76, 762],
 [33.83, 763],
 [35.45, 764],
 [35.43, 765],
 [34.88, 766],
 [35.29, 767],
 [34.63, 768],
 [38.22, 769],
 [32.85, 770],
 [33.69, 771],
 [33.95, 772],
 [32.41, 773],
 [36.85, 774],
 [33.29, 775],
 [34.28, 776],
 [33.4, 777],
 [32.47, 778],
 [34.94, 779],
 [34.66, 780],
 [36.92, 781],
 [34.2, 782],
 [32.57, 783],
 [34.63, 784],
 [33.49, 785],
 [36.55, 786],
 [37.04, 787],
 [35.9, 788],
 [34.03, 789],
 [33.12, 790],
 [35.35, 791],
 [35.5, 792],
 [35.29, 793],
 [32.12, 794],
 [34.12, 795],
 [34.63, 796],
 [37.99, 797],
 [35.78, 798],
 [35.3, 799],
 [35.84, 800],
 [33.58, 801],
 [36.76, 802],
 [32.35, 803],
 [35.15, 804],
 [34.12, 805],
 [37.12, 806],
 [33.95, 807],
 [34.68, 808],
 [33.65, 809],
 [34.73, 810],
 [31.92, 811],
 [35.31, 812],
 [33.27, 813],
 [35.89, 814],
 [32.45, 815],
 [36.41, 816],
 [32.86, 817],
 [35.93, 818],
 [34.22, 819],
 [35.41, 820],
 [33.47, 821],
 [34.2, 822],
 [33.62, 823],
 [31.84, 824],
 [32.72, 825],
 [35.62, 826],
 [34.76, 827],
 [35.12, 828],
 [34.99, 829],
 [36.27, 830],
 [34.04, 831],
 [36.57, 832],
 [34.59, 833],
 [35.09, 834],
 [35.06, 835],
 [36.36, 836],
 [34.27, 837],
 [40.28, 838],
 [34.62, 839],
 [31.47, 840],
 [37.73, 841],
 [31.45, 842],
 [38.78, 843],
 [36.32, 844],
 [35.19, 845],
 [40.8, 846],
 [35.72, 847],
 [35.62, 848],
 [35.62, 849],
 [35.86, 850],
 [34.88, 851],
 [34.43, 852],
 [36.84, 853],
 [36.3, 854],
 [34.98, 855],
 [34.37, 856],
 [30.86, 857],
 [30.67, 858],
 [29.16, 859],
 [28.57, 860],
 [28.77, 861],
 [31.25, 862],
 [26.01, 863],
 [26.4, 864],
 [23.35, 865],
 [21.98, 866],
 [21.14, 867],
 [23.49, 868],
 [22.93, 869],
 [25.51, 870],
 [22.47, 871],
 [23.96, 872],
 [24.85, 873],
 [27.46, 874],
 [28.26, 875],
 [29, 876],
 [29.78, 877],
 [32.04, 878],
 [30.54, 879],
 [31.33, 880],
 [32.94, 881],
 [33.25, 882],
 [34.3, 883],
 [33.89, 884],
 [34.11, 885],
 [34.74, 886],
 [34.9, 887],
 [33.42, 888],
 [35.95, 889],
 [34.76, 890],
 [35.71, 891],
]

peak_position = 806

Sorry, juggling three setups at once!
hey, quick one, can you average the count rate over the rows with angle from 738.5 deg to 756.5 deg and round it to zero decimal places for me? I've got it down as 33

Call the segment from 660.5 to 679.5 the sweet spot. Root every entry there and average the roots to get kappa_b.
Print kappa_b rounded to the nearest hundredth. 5.77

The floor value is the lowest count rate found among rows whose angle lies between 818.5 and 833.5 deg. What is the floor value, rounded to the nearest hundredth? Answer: 31.84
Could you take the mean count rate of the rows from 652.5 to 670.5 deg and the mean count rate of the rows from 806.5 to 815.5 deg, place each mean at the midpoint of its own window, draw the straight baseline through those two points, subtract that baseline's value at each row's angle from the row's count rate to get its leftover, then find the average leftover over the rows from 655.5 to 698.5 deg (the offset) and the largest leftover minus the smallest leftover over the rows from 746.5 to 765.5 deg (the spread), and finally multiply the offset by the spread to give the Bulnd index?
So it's 4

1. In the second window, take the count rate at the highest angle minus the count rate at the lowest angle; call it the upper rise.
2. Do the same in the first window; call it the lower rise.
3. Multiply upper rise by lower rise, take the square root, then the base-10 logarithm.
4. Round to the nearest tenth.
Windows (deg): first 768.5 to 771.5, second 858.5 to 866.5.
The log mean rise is 0.8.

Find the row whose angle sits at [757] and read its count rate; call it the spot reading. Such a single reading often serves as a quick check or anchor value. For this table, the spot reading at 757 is 34.02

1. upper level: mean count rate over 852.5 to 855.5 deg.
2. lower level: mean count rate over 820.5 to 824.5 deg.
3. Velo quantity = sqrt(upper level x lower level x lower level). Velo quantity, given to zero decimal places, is 200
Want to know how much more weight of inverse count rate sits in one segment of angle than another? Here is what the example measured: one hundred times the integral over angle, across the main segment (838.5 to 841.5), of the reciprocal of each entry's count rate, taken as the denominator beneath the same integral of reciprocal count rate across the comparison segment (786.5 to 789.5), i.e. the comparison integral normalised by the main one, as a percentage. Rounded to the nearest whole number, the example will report 97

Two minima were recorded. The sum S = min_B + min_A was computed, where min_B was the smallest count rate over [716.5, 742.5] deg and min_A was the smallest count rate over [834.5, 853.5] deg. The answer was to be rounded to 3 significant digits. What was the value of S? 61.0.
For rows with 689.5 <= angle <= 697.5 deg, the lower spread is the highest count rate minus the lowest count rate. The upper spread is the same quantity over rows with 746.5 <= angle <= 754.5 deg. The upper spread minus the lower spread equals -2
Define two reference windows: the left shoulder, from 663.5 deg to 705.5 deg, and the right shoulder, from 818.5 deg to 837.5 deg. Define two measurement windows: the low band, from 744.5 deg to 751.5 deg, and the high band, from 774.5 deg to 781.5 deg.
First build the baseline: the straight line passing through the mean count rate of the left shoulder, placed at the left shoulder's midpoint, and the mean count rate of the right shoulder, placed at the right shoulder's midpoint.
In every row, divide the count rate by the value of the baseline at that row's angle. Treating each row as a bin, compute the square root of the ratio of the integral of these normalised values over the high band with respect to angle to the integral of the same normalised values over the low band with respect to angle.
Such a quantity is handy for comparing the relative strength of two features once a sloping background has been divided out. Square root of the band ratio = 1.01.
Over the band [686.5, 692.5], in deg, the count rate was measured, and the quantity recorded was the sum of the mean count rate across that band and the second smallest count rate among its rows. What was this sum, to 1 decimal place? 64.1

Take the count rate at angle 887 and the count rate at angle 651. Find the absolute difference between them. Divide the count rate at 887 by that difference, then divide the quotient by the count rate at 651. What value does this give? 0.17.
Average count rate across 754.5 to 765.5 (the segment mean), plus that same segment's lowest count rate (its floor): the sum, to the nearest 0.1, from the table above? 65.7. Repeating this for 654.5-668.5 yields 63.7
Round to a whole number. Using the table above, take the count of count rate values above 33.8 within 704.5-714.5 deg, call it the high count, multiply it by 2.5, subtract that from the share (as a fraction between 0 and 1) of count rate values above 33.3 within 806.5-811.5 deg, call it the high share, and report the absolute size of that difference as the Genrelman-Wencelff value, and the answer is 12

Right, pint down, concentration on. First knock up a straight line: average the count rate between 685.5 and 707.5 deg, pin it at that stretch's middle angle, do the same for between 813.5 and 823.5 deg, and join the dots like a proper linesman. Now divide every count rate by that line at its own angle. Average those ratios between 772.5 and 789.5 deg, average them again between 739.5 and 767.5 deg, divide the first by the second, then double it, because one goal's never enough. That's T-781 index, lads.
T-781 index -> 2.05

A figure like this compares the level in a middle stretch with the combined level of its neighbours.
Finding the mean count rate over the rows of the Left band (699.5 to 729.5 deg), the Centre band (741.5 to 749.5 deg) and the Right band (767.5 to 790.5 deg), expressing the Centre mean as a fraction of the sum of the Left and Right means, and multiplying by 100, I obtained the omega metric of 49.1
